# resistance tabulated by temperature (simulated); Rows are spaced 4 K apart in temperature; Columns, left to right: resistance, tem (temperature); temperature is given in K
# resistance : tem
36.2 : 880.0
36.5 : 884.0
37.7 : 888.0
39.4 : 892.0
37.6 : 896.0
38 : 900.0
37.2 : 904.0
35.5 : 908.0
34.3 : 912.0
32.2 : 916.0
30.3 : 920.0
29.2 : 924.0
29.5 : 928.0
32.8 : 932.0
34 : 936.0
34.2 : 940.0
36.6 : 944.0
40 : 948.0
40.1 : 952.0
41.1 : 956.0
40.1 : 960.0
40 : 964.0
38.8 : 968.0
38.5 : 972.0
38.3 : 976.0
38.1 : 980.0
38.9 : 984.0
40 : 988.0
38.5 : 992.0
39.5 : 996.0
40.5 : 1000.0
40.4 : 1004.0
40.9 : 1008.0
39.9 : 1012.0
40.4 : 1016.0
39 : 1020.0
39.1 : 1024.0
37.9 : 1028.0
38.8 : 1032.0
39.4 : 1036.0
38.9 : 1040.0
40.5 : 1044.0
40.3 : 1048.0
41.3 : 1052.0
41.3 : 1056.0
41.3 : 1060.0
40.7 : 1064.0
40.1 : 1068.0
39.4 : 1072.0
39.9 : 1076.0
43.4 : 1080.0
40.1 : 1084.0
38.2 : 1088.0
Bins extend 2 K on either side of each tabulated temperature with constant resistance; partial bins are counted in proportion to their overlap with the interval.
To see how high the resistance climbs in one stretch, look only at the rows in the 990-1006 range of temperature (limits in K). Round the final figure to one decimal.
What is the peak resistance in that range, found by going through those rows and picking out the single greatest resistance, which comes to 40.5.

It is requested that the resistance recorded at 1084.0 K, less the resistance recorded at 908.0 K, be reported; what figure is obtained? 4.6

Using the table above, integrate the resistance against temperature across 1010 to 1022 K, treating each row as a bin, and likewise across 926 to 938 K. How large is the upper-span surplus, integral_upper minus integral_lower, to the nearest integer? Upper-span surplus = 92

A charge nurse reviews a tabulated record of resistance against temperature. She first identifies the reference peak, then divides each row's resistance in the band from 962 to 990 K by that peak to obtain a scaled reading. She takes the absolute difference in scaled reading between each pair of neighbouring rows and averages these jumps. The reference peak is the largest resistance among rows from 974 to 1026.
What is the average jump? 0.015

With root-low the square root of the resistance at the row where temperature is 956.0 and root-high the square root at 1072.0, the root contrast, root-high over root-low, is 0.979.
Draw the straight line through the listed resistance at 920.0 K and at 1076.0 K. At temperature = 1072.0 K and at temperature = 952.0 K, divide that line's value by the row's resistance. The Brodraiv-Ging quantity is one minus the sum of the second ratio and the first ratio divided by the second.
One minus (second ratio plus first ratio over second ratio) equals -1.06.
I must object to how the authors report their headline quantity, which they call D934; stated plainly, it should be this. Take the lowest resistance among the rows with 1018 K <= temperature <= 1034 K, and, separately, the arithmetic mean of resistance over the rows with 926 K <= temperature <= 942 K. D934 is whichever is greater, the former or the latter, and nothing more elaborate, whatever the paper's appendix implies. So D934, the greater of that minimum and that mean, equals 37.9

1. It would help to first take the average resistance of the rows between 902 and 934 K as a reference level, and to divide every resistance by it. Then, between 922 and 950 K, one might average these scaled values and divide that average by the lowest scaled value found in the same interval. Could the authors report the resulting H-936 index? 1.16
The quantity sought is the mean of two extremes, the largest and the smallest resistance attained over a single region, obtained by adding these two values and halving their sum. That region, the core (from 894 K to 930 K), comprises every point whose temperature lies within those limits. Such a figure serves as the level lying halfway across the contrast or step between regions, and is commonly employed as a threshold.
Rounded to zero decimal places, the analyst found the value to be 34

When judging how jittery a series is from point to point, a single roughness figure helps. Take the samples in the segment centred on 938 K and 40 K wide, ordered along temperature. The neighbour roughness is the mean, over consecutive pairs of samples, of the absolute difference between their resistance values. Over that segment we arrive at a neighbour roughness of 1.4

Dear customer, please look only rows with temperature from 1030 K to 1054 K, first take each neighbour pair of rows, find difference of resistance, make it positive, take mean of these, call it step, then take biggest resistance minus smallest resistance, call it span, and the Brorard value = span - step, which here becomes 1.7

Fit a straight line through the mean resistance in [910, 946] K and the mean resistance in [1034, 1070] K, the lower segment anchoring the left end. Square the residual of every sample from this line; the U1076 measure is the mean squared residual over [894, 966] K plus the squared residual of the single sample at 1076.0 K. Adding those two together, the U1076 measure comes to 25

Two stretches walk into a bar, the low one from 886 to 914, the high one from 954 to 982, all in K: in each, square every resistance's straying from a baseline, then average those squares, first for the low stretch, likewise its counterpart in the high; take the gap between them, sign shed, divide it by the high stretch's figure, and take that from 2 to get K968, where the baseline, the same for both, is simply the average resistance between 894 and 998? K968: 1.3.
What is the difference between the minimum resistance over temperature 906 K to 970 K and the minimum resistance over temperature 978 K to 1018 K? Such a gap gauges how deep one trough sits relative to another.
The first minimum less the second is -8.9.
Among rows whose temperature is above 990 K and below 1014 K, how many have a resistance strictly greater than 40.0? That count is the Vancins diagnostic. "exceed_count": 3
